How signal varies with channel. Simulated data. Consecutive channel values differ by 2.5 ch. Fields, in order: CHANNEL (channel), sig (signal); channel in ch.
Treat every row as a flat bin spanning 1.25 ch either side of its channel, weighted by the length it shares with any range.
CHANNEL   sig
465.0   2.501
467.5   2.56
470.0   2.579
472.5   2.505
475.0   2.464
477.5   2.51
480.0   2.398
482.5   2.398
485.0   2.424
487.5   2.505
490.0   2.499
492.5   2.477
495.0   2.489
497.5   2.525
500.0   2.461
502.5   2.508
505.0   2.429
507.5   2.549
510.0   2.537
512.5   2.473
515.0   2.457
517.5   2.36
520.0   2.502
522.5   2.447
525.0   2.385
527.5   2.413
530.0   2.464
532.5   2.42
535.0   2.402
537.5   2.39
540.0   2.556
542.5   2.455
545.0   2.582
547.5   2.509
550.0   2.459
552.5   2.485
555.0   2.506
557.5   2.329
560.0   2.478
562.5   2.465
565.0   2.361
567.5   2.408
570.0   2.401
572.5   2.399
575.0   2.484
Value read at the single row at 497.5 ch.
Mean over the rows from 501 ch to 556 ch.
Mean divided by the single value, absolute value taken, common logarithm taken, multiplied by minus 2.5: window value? 0.025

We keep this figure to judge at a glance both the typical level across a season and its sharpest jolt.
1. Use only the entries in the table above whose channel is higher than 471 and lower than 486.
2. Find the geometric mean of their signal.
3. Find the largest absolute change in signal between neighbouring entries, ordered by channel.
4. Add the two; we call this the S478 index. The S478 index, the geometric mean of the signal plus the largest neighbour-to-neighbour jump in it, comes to 2.56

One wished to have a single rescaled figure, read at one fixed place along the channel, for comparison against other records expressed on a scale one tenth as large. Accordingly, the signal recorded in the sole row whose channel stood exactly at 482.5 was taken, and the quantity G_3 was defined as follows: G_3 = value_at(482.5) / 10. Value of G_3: 0.240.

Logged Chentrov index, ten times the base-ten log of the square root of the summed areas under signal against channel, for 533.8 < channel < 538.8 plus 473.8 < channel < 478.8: 6.94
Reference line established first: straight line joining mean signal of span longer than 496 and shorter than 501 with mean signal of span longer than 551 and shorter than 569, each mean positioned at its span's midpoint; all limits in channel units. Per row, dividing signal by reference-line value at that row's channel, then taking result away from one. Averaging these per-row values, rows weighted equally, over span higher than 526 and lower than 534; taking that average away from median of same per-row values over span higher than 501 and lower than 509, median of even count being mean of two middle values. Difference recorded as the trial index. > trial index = -0.020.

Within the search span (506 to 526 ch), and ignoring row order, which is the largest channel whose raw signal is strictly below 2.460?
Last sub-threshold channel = 525.0 ch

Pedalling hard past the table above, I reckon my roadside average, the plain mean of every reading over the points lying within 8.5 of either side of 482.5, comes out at 2.46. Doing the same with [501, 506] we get 2.47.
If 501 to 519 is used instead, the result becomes 2.47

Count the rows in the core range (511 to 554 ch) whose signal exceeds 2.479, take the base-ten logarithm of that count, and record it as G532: 0.70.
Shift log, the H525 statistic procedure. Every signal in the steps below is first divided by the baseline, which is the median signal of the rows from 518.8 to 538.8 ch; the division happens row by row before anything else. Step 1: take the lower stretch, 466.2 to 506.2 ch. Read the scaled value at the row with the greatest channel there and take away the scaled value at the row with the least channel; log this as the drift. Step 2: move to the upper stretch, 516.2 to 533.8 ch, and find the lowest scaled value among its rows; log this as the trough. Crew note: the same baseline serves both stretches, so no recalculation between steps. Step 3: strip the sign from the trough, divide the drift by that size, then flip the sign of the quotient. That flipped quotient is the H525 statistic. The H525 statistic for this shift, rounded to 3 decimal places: 0.056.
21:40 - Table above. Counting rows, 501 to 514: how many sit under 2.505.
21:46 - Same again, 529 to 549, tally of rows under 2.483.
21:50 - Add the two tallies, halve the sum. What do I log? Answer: 3.5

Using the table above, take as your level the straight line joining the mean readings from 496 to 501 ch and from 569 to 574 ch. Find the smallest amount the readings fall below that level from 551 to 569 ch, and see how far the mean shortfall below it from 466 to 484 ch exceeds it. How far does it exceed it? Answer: 0.12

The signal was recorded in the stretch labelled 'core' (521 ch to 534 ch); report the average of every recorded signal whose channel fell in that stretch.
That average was 2.43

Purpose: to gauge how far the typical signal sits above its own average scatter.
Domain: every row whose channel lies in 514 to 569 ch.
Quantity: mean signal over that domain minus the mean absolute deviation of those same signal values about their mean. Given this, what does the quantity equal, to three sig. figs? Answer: 2.40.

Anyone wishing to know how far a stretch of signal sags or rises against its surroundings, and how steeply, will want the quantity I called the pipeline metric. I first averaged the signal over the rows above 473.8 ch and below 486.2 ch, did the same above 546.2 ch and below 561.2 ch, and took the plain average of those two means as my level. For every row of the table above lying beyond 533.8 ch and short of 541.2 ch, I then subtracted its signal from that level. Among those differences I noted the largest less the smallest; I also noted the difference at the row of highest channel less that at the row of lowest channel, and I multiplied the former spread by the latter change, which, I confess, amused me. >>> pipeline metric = -0.026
